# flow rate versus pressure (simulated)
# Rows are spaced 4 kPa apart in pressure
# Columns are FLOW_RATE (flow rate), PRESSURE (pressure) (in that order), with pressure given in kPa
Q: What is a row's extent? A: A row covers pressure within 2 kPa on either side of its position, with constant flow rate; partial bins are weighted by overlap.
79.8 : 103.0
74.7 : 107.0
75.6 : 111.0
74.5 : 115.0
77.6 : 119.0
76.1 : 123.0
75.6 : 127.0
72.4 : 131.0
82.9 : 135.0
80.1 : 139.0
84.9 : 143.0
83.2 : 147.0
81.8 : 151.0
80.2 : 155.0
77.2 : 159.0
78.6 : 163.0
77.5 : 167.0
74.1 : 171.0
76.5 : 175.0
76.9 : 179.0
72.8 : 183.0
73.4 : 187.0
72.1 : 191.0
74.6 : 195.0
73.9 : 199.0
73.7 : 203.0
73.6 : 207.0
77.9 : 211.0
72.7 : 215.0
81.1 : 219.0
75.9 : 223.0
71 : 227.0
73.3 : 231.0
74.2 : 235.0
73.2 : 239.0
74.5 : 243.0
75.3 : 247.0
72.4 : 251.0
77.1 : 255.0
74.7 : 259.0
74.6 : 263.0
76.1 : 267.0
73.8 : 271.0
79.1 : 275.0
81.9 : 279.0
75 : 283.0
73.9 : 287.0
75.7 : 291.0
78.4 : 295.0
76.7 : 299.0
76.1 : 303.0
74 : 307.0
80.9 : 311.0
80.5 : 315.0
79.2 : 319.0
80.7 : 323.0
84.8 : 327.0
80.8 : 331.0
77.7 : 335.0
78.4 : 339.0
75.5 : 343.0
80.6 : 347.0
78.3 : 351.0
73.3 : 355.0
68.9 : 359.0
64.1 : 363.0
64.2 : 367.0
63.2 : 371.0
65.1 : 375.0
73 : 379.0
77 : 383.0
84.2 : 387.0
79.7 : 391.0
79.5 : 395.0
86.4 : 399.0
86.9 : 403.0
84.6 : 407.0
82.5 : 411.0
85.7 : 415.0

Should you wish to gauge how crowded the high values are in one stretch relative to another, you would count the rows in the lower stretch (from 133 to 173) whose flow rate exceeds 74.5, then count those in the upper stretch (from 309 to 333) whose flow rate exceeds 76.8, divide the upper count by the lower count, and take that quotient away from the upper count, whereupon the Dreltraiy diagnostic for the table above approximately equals 5.3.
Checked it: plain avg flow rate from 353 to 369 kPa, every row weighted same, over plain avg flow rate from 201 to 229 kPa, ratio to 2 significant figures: 0.90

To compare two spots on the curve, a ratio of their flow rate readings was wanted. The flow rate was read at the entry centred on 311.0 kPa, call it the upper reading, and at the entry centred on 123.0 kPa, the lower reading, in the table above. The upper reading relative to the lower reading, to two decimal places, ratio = 1.06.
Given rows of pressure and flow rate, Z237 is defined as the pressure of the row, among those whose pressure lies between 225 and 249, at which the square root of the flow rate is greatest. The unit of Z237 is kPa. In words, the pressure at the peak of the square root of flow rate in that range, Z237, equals 247.0 kPa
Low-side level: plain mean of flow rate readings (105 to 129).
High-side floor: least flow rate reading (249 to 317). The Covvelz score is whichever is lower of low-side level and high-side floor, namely 72.4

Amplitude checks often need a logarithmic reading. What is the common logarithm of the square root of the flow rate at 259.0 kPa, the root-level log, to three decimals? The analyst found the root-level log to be 0.937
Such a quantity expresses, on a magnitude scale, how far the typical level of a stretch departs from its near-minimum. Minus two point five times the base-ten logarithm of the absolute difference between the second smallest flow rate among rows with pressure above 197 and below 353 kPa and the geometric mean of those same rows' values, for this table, -1.54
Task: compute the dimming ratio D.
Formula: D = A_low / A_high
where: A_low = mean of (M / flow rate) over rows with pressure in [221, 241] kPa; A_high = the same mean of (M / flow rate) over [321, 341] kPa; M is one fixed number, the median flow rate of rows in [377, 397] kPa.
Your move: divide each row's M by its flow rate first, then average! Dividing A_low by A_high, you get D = 1.09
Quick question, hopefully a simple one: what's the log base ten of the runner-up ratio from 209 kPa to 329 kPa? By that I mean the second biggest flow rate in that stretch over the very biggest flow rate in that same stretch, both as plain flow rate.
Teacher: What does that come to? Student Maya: -0.015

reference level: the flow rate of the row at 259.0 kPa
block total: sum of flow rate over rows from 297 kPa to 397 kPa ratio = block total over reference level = 25.4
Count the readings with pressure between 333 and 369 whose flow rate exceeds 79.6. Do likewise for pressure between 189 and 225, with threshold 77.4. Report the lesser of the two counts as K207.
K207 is 1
